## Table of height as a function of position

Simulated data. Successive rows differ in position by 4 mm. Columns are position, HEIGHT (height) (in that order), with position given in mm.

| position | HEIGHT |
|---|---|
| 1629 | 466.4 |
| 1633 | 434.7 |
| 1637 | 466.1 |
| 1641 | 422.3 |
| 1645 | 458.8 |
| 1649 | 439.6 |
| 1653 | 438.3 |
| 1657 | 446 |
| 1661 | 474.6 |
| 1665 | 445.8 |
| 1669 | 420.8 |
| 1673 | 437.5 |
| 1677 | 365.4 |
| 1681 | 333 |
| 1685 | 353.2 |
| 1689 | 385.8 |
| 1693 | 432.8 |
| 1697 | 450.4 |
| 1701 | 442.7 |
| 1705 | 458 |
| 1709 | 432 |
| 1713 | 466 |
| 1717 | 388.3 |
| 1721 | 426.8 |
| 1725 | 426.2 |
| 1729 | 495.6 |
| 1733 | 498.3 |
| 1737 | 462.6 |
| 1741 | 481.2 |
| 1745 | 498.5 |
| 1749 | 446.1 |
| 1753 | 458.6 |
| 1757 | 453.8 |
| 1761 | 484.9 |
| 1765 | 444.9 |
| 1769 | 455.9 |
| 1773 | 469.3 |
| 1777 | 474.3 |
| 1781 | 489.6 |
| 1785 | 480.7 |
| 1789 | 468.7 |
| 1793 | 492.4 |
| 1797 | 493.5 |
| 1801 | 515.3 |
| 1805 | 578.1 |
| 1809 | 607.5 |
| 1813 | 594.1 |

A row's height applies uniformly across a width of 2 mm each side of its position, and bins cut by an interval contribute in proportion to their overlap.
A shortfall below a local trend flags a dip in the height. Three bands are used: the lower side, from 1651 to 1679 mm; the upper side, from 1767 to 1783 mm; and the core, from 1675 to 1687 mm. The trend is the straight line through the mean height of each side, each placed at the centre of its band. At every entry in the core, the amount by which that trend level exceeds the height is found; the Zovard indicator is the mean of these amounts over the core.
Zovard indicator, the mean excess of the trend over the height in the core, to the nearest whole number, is 88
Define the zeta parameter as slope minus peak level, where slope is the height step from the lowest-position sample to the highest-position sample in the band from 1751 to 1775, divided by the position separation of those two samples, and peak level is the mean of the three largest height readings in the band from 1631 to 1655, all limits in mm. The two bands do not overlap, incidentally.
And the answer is -454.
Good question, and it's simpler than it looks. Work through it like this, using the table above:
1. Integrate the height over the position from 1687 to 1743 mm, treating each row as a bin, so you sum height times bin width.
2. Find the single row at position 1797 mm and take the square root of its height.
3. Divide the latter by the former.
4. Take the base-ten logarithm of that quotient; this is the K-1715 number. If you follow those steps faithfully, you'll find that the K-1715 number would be -3.05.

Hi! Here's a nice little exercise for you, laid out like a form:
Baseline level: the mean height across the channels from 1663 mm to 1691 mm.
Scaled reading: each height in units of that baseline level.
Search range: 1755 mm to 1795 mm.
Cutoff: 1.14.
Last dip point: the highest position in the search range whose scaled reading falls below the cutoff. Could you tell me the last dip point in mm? 1765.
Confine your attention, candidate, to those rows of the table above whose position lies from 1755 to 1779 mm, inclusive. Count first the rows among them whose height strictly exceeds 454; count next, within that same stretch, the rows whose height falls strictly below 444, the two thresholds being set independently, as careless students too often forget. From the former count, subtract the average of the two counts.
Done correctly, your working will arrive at 2.0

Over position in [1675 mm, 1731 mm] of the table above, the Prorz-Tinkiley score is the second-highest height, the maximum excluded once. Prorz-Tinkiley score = 466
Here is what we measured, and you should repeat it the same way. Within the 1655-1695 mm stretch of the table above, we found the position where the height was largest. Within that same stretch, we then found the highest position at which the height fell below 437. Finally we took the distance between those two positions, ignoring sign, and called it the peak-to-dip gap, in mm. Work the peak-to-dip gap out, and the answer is 32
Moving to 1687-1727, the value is 12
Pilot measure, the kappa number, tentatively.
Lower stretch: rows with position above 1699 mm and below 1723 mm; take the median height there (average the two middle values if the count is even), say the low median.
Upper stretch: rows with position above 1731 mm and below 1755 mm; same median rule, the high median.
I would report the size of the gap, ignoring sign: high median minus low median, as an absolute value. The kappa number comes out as 35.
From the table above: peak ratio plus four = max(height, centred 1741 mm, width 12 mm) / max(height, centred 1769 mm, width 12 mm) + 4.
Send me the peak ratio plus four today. 5.06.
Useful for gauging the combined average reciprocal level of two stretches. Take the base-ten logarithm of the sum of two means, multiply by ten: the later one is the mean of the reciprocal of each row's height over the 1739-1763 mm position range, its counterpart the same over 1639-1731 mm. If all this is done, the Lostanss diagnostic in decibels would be -23.48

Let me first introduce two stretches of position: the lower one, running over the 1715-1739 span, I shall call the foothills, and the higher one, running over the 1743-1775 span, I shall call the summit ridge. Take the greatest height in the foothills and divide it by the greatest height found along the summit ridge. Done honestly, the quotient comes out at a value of 1.00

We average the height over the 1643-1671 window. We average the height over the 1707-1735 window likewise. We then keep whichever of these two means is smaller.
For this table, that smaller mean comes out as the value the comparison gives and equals 446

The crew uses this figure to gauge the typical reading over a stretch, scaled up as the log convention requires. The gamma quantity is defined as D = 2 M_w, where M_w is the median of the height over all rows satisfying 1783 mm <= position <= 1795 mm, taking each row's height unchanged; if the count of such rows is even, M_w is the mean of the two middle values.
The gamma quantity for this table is 961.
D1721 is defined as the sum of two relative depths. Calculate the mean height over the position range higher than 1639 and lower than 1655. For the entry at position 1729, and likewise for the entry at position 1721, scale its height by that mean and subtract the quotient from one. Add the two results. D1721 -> -0.10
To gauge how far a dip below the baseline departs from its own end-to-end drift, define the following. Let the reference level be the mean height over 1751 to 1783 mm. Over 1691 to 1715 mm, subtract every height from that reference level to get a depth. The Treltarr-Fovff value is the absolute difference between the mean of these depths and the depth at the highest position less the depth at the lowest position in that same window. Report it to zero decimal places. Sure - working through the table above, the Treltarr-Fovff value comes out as 53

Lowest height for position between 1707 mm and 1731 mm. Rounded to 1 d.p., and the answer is 388.3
